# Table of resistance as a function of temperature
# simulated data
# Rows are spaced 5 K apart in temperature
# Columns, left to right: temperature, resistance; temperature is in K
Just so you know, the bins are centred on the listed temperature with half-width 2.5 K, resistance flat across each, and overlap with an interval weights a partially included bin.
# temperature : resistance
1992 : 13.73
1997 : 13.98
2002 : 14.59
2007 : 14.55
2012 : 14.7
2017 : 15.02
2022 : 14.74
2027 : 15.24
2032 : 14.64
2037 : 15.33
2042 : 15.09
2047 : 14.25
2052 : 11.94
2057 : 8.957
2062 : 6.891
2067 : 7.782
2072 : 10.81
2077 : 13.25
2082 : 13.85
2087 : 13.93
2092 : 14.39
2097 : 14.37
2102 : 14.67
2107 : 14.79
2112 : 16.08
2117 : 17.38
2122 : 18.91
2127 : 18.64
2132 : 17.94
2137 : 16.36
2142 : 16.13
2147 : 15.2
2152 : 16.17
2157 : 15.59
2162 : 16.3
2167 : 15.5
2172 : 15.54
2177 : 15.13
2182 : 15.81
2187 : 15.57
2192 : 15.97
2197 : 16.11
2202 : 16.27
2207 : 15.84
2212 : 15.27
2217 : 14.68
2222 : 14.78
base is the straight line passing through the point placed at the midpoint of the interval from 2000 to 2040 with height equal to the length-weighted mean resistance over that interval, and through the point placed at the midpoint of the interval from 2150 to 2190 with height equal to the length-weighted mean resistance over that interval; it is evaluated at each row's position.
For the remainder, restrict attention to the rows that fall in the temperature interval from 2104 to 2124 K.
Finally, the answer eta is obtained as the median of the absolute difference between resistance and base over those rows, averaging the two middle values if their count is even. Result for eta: 1.3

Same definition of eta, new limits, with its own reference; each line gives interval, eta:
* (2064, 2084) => 3.1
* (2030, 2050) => 0.3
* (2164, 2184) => 0.2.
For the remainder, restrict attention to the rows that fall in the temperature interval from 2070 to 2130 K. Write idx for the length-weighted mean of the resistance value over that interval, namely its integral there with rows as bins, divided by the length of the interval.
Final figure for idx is 15.1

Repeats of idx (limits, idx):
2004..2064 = 13.5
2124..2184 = 16.2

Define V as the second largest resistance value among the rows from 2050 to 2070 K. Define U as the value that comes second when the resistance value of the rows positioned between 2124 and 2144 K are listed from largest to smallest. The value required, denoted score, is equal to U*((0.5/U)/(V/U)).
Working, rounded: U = 17.94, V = 8.957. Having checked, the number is 1.00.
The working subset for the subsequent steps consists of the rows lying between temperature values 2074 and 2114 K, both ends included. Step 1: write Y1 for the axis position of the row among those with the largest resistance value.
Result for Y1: 2112 K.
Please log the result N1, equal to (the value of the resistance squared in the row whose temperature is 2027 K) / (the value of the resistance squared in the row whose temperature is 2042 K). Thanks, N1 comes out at 1.02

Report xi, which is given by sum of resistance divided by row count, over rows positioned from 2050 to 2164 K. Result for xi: 14.4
